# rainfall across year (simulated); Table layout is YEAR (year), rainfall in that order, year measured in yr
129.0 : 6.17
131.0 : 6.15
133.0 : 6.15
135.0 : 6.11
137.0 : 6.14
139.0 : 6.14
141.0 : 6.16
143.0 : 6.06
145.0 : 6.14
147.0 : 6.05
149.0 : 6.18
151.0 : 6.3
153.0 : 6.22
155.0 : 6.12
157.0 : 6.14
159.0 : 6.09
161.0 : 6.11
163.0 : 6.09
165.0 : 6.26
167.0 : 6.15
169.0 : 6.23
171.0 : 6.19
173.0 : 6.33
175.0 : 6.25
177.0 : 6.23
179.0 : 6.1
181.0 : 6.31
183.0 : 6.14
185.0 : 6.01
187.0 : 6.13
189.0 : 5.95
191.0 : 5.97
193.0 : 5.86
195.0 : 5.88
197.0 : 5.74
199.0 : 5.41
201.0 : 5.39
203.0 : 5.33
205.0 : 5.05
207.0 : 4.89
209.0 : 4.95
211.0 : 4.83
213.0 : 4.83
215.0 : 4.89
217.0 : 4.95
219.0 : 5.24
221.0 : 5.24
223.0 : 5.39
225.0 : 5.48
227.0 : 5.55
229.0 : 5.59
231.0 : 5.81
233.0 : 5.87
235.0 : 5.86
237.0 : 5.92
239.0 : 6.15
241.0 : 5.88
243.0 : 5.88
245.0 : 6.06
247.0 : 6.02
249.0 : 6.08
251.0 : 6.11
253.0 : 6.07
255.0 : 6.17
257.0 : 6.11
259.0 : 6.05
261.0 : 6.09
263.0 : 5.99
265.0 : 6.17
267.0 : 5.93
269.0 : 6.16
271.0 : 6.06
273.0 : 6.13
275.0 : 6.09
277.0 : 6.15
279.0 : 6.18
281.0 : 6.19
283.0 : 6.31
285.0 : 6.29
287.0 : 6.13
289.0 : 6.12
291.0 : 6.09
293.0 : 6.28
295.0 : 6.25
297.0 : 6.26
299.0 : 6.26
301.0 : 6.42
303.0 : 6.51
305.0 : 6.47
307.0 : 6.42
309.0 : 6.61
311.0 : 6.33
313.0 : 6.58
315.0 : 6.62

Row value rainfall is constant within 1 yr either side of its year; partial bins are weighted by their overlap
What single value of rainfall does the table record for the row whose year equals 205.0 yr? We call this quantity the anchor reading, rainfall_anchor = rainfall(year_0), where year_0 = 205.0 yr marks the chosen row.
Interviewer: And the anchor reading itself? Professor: 5.05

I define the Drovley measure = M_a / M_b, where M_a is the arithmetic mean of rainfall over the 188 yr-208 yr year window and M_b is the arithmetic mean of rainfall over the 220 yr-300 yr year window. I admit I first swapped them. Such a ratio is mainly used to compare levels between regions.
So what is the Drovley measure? 0.92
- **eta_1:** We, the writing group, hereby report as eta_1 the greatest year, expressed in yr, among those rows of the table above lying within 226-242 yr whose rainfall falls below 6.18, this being 241.0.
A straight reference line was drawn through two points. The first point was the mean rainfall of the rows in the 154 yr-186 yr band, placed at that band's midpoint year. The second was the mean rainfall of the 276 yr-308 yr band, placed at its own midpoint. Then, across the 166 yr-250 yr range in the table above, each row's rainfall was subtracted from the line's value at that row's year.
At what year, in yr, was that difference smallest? 173.0 yr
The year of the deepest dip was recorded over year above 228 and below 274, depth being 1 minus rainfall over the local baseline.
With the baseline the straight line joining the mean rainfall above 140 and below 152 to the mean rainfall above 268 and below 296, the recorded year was 229.0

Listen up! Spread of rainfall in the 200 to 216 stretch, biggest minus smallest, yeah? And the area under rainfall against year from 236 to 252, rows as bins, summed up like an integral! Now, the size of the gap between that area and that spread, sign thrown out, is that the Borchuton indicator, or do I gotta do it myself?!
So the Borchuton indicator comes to 96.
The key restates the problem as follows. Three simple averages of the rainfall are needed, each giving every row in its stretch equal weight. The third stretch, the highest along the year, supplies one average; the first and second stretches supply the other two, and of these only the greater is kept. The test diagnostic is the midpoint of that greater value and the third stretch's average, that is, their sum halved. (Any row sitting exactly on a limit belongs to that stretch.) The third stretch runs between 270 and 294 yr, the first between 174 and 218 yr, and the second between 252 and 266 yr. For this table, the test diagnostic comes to 6.13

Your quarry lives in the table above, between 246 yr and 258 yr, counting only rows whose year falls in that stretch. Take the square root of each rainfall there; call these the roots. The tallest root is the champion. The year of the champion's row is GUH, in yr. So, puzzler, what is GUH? 255.0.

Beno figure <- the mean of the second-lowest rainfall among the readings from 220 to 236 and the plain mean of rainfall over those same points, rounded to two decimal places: 5.49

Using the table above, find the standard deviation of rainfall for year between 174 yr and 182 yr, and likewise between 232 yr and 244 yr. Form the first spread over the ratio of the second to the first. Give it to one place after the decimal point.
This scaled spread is 0.1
